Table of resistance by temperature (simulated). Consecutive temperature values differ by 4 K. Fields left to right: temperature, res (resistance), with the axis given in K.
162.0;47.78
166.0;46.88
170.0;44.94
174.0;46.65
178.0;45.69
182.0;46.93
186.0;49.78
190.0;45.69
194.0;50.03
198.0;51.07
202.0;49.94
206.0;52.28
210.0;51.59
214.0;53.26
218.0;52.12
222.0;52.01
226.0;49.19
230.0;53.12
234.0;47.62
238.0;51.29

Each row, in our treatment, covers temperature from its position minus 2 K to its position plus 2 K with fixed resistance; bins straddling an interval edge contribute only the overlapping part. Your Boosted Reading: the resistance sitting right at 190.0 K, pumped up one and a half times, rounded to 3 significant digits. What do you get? 68.5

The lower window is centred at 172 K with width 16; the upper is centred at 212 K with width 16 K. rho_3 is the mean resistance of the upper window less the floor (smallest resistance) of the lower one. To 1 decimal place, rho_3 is 7.4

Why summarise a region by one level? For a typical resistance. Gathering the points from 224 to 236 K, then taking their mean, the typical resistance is 50.0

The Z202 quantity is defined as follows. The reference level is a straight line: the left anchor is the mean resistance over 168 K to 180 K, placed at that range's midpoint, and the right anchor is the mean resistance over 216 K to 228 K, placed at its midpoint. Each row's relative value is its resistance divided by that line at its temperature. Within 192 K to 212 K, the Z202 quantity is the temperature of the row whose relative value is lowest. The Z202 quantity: 202.0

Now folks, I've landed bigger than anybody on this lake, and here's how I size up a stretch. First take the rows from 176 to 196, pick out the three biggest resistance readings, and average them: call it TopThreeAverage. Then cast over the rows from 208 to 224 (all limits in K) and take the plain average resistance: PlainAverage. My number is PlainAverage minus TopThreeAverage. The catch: 3.3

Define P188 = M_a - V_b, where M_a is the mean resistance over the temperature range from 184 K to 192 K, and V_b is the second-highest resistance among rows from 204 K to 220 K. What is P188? -4.5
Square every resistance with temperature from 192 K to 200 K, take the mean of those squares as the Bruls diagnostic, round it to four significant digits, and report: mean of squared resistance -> 2556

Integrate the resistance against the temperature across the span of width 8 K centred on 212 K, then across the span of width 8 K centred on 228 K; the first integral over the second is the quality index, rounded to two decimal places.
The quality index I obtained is 1.02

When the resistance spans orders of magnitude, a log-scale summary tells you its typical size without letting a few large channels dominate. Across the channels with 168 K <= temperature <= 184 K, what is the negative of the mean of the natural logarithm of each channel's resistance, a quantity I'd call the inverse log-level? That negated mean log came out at -3.83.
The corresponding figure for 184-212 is -3.91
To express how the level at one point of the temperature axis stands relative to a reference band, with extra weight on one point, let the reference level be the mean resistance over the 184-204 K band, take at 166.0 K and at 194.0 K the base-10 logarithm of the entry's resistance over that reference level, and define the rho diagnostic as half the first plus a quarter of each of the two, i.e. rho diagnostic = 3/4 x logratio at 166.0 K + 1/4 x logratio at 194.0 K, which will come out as -0.015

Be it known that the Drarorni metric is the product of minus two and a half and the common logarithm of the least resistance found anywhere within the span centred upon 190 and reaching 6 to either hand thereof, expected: -4.15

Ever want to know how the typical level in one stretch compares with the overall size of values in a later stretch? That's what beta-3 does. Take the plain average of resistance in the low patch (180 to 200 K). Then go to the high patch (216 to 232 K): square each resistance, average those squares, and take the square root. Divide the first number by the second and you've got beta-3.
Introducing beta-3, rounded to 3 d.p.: 0.943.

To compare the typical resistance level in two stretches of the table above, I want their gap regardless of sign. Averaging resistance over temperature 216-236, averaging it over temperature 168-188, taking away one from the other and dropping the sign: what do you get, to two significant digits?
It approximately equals 4.0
